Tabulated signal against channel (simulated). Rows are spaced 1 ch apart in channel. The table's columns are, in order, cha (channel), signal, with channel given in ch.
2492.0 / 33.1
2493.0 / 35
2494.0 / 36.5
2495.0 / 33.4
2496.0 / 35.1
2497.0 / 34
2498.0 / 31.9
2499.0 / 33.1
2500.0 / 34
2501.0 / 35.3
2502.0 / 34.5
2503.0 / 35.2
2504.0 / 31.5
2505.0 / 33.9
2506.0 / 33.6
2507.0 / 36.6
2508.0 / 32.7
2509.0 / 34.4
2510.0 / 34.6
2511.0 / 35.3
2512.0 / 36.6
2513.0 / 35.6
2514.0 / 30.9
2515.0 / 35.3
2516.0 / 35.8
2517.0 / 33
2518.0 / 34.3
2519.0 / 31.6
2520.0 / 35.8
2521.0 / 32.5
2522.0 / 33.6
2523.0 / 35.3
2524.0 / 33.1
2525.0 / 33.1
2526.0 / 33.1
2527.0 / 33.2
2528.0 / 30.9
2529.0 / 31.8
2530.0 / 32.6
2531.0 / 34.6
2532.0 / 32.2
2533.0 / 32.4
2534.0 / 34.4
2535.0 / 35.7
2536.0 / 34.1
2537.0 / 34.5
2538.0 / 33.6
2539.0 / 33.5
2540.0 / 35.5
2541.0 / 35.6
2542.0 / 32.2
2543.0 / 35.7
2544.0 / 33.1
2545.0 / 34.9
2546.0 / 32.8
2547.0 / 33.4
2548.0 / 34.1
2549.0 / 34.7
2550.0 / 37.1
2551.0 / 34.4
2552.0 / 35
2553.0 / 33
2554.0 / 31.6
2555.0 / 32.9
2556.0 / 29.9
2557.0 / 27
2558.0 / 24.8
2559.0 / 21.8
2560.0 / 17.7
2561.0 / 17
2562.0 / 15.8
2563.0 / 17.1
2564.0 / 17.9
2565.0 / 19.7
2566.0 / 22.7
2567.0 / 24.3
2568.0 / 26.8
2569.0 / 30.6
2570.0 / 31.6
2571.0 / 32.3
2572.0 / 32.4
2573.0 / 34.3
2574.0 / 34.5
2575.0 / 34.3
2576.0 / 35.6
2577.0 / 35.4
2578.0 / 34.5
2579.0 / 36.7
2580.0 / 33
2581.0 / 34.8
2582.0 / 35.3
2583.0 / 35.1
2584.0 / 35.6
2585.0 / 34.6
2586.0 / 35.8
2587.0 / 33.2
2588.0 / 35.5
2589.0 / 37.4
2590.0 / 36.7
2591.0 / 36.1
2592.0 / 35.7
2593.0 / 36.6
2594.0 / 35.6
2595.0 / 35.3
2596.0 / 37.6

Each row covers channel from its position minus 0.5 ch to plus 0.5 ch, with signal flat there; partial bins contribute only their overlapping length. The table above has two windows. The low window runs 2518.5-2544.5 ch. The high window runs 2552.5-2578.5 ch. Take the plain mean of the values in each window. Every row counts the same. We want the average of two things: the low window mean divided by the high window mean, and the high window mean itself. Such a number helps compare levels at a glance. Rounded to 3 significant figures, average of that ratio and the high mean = 14.4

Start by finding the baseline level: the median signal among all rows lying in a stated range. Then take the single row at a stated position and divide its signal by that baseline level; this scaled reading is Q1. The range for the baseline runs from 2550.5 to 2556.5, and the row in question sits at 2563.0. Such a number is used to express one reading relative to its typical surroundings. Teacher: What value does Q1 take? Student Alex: 0.52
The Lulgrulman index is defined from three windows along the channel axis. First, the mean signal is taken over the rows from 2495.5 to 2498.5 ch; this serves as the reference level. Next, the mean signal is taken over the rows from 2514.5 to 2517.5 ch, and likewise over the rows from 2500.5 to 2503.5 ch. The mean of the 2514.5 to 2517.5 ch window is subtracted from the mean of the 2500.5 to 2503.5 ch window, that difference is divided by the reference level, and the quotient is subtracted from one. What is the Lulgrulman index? 0.99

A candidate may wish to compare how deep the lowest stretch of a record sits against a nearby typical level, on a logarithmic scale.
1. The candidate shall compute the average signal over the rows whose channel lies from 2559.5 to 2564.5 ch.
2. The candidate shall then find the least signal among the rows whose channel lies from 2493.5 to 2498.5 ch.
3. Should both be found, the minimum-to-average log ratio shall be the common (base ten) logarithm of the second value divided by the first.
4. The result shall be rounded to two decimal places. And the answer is 0.27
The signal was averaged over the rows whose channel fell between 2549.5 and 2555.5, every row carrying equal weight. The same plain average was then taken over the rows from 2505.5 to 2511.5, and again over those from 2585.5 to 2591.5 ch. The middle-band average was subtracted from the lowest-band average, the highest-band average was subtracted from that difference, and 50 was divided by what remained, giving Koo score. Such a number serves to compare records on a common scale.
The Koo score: -1.42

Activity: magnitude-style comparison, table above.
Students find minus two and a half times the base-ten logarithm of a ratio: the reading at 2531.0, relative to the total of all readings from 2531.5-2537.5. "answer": 1.92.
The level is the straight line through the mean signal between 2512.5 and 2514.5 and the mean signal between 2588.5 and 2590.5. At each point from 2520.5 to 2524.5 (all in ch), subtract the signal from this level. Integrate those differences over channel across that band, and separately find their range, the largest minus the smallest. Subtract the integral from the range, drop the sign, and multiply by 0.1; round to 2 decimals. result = 0.24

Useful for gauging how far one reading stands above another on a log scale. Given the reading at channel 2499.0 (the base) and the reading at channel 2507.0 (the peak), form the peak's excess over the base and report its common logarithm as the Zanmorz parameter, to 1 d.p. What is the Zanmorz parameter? 0.5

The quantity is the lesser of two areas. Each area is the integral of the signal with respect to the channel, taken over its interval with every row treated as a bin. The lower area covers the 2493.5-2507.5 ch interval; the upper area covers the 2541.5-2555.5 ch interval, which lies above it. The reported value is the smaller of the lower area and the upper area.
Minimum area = 475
